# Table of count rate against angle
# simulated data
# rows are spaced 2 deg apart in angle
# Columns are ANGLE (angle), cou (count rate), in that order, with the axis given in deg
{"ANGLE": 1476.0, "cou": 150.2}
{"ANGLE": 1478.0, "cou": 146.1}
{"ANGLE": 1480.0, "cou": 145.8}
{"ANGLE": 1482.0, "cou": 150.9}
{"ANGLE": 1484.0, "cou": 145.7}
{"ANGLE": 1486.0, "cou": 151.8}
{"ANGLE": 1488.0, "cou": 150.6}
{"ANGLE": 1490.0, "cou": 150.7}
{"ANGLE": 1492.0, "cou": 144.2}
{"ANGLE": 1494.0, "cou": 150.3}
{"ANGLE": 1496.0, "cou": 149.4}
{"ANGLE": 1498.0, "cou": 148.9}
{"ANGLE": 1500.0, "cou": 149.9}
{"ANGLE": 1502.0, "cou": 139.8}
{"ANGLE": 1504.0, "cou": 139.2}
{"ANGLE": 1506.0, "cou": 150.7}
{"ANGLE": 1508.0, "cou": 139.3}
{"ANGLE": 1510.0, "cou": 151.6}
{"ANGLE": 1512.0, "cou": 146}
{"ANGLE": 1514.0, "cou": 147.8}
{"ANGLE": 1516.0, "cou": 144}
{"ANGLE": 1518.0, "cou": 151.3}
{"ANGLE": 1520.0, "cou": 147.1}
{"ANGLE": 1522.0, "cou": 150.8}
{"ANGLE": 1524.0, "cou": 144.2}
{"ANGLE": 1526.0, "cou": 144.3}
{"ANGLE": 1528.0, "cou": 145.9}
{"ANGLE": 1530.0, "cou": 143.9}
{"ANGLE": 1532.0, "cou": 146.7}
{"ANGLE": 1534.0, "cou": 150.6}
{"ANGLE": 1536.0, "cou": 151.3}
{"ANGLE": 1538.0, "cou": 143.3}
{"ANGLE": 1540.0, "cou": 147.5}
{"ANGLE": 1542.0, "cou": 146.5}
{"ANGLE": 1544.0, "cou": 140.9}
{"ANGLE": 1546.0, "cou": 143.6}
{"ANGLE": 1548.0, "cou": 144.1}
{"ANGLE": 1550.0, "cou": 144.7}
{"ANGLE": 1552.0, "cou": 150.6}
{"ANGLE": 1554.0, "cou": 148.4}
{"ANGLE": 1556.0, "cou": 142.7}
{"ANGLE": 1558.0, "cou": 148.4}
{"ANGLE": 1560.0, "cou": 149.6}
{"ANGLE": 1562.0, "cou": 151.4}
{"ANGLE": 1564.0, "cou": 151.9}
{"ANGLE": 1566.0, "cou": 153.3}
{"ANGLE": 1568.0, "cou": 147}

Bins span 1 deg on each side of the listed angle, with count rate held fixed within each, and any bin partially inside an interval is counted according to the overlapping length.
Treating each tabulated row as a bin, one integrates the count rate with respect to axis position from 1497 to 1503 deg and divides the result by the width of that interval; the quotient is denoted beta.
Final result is 146.2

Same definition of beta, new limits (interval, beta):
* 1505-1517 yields 146.6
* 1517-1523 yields 149.7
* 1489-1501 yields 148.9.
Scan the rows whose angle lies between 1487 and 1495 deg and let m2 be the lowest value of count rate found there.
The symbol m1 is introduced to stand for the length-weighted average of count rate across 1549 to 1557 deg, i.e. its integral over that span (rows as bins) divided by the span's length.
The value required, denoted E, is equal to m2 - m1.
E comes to -2.4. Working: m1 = 147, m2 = 144.2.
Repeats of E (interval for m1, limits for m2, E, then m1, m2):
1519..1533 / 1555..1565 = -3.4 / 146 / 142.7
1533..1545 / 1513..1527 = -2.7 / 147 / 144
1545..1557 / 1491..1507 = -6.5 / 146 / 139.2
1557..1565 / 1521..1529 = -6.1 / 150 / 144.2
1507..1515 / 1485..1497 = -2.0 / 146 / 144.2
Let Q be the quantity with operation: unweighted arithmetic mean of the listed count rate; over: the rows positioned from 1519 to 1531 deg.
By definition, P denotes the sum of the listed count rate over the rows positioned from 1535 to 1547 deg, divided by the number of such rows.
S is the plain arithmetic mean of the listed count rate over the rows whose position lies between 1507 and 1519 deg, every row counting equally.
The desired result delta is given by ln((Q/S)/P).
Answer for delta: -4.985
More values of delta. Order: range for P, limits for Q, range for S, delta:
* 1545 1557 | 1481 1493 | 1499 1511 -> -4.955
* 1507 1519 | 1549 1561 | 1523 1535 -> -4.978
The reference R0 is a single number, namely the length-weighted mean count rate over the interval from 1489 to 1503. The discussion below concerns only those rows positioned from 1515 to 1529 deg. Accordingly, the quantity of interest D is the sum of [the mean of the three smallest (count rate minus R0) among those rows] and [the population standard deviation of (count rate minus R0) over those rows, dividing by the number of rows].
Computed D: -0.6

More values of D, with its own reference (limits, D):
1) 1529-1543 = -0.2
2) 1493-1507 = -0.3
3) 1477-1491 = 0.8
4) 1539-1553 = -1.8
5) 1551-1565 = 1.8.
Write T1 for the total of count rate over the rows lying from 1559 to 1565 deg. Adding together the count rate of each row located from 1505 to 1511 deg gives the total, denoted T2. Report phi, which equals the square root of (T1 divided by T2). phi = 1.01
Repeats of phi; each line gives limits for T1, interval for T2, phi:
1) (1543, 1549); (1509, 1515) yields 0.98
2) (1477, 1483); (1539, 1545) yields 1.01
